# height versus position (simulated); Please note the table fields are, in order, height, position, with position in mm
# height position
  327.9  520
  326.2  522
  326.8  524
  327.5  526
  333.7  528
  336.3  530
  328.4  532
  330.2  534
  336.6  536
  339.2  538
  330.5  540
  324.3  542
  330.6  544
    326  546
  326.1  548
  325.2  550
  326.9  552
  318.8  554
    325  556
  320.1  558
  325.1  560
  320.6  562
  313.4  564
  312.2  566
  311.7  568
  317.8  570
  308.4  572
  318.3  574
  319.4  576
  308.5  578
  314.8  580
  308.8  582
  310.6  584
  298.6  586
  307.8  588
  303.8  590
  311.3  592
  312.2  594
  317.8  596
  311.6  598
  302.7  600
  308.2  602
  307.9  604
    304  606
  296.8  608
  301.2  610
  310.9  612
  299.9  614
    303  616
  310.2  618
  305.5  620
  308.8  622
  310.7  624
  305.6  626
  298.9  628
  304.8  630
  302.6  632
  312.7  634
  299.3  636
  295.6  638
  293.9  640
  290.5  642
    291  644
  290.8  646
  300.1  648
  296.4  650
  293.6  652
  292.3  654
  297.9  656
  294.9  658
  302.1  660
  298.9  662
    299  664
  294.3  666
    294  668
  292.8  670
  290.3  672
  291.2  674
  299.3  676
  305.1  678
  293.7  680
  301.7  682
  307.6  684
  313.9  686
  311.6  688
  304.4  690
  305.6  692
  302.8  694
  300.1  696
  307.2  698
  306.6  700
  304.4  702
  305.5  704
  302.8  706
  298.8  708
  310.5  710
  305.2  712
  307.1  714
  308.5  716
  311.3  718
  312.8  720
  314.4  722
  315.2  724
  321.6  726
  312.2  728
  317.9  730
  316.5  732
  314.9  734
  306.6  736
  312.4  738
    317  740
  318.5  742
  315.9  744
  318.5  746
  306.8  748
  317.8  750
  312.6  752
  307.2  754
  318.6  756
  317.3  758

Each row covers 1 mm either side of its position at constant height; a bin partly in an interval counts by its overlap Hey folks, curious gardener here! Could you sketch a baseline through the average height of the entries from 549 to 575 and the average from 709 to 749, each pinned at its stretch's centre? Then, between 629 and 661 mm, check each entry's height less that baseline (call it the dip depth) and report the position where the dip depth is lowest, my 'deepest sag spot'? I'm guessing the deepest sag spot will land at 642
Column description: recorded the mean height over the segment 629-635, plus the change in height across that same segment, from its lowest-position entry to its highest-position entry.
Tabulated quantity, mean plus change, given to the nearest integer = 315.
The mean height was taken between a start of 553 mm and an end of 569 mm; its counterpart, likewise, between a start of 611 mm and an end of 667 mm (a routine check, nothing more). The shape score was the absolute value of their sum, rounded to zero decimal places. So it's 619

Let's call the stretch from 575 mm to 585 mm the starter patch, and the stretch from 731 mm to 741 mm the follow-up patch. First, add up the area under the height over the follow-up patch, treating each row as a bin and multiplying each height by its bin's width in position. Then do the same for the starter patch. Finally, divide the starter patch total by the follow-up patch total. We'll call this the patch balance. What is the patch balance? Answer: 1.00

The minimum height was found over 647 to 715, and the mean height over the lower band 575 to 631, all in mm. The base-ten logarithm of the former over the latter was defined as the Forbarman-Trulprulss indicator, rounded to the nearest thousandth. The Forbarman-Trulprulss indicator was -0.025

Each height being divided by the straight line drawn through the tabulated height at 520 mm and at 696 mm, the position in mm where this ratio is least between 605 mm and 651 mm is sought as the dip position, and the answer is 642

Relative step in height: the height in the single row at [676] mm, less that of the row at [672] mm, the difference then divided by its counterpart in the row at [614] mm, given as 0.03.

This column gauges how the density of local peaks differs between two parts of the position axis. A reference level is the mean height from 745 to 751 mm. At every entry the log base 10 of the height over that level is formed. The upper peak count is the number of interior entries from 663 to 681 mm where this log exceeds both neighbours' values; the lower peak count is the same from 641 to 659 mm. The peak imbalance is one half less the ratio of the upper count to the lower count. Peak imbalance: 0.2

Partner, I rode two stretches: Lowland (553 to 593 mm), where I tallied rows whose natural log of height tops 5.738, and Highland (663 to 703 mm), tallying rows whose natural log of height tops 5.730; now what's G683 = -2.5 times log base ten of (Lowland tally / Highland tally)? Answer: -2.1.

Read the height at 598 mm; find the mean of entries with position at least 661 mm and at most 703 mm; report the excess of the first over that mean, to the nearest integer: 10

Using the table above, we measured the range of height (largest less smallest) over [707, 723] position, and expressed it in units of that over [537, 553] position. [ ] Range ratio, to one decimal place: 1.0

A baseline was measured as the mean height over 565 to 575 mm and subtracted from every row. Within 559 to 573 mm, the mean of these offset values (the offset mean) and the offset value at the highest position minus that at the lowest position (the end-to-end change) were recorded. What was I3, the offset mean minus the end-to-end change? 19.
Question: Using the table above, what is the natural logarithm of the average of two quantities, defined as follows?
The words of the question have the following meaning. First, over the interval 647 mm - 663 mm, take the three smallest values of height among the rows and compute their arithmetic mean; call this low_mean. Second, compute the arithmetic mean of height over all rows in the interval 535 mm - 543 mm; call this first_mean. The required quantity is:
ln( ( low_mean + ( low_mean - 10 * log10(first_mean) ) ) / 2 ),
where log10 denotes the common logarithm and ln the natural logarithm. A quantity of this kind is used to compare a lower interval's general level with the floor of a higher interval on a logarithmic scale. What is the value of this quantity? 5.64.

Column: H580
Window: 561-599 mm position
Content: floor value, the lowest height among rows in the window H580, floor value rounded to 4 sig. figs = 298.6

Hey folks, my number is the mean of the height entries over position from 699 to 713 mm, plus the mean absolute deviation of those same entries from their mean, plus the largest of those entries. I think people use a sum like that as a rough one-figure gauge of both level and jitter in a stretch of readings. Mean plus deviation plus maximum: 618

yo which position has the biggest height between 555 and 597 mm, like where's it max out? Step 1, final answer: 560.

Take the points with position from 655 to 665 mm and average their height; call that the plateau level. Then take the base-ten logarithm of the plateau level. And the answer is 2.48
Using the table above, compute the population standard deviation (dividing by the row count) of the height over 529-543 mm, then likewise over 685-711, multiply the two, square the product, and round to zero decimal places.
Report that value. 422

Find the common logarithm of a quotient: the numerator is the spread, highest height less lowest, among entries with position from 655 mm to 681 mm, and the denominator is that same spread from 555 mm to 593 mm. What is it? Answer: -0.3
